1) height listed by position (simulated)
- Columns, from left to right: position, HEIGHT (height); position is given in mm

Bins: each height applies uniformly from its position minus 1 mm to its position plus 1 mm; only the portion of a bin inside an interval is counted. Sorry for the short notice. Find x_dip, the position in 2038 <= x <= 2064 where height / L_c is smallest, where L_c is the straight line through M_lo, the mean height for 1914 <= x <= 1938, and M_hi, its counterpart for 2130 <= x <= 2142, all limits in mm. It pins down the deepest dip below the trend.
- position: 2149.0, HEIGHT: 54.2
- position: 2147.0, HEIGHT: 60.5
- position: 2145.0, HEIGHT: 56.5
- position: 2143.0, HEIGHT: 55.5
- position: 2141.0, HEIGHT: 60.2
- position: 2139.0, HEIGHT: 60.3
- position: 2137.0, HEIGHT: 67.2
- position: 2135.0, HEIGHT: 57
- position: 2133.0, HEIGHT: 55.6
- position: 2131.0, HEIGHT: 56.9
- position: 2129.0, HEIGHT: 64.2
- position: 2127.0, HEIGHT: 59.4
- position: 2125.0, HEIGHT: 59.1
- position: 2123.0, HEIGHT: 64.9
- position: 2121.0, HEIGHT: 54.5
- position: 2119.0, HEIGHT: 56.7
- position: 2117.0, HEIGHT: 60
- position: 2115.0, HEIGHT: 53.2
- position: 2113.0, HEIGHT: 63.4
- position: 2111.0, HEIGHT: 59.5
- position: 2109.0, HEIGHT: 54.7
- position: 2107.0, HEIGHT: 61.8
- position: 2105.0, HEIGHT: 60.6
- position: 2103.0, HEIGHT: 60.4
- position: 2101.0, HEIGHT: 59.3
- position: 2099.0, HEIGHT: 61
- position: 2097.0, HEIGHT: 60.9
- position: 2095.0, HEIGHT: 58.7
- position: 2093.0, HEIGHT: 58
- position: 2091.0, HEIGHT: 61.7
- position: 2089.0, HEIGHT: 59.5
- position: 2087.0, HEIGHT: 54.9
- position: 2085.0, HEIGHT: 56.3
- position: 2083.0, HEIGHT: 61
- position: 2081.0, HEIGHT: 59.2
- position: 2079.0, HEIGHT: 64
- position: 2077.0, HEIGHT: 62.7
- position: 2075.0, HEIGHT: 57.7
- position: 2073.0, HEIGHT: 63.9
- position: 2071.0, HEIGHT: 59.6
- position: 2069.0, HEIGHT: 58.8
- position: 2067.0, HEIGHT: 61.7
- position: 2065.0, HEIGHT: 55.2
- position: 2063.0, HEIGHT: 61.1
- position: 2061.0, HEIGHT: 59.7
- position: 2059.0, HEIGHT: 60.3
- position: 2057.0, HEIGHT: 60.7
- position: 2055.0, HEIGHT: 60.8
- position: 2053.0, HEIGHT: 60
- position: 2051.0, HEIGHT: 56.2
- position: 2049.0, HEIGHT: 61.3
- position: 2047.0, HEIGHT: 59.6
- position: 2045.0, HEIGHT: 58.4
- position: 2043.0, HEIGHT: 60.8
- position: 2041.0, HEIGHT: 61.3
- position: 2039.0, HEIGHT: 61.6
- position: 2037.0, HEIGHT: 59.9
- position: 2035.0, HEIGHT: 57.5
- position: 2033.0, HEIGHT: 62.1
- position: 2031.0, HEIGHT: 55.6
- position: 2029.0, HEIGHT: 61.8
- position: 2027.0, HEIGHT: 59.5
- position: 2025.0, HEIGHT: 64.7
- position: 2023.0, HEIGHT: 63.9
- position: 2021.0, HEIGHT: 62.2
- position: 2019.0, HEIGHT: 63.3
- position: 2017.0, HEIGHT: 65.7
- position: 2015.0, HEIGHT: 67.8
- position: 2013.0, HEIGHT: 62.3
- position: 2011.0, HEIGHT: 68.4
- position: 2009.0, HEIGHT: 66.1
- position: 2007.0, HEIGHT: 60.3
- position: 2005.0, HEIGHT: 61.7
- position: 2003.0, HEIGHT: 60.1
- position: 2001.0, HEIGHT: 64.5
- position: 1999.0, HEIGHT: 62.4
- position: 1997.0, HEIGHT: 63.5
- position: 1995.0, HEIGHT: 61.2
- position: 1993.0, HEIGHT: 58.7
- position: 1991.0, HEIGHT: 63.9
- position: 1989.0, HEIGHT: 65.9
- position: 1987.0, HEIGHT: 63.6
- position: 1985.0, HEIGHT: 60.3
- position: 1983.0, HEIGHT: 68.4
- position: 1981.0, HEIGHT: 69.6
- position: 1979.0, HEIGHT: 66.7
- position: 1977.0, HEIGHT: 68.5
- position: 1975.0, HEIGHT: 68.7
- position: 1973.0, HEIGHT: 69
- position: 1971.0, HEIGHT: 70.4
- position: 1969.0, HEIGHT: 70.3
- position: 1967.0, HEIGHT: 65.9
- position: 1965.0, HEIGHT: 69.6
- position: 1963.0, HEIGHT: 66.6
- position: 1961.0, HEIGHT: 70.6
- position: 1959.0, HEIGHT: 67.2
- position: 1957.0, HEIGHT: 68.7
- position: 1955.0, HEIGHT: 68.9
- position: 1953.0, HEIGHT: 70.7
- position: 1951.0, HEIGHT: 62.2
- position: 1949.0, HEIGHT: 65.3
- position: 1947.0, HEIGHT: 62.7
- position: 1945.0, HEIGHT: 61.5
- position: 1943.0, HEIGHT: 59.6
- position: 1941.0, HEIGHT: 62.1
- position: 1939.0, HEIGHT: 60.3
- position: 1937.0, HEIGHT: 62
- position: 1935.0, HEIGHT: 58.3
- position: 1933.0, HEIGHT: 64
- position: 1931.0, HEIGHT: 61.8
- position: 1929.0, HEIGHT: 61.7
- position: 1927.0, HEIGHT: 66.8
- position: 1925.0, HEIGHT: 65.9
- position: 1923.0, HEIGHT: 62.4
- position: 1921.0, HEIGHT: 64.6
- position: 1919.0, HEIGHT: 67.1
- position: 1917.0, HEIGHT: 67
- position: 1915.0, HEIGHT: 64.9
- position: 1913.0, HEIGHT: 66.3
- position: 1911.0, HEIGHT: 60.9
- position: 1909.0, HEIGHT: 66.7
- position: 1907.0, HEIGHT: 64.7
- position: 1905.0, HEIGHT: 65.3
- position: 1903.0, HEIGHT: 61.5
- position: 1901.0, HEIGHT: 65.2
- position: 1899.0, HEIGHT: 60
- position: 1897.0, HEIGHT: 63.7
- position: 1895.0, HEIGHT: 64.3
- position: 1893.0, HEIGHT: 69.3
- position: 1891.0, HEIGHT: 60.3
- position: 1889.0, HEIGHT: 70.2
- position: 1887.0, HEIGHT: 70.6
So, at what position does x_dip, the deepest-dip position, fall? 2051.0 mm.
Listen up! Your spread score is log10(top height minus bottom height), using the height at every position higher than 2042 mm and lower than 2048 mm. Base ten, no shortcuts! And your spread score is 0.38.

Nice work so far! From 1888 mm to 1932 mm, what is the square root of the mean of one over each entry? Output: 0.125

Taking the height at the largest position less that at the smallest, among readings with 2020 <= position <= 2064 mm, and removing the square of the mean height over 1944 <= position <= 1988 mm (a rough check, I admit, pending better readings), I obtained -4499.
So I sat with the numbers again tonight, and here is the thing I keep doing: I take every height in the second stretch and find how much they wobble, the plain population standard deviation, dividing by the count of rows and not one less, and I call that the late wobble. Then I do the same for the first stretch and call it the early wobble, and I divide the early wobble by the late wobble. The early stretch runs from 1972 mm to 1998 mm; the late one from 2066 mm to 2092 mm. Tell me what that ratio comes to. 1.3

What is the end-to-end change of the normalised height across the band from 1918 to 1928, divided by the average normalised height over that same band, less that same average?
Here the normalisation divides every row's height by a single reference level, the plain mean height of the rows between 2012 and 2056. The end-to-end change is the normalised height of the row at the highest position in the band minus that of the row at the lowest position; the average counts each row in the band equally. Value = -1.07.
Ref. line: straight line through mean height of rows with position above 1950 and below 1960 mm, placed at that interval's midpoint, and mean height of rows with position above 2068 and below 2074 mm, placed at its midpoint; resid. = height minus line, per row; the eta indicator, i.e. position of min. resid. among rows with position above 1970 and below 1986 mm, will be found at 1985.0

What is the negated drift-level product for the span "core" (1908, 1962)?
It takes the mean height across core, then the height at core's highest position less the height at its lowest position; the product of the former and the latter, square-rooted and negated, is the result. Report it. -15.9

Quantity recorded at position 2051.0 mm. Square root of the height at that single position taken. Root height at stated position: 7.50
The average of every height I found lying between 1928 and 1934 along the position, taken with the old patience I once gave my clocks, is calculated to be 62.5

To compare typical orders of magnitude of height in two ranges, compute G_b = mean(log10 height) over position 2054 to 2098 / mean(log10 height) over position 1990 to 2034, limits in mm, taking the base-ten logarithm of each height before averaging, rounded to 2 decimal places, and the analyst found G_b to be 0.99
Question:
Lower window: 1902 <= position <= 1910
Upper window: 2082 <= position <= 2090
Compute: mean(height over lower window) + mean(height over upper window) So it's 122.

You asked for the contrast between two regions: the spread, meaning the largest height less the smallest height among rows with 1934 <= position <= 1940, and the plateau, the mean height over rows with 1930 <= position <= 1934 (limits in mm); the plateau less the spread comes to 59.2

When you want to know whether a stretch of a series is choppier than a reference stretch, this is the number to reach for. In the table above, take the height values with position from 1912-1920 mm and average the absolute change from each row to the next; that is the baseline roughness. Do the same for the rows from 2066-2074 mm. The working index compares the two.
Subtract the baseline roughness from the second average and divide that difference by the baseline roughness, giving 1.2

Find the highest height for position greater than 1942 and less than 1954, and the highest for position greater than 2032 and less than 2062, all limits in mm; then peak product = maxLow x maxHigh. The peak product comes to 4390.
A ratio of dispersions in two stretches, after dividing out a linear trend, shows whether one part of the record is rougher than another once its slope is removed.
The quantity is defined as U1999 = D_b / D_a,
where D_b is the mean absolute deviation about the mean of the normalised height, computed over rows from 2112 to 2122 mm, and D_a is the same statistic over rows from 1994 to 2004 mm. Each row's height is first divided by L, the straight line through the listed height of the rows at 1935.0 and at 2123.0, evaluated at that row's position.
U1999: 2.3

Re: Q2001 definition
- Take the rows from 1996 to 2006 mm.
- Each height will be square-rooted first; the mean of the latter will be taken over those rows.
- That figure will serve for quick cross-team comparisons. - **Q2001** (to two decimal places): 7.90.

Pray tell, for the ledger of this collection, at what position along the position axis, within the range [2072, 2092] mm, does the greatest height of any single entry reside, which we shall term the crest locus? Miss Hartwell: 2079.0 mm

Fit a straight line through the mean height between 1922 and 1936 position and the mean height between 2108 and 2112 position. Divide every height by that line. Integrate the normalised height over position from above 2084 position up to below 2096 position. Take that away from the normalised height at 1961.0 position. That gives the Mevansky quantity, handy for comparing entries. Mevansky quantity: -11.0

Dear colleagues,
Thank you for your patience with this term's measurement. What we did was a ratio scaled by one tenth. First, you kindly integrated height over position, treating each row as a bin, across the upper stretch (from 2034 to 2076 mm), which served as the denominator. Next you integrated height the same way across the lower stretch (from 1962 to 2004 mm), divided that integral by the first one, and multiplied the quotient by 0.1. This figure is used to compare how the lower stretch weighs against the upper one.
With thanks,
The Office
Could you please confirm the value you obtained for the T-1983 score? 0.110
